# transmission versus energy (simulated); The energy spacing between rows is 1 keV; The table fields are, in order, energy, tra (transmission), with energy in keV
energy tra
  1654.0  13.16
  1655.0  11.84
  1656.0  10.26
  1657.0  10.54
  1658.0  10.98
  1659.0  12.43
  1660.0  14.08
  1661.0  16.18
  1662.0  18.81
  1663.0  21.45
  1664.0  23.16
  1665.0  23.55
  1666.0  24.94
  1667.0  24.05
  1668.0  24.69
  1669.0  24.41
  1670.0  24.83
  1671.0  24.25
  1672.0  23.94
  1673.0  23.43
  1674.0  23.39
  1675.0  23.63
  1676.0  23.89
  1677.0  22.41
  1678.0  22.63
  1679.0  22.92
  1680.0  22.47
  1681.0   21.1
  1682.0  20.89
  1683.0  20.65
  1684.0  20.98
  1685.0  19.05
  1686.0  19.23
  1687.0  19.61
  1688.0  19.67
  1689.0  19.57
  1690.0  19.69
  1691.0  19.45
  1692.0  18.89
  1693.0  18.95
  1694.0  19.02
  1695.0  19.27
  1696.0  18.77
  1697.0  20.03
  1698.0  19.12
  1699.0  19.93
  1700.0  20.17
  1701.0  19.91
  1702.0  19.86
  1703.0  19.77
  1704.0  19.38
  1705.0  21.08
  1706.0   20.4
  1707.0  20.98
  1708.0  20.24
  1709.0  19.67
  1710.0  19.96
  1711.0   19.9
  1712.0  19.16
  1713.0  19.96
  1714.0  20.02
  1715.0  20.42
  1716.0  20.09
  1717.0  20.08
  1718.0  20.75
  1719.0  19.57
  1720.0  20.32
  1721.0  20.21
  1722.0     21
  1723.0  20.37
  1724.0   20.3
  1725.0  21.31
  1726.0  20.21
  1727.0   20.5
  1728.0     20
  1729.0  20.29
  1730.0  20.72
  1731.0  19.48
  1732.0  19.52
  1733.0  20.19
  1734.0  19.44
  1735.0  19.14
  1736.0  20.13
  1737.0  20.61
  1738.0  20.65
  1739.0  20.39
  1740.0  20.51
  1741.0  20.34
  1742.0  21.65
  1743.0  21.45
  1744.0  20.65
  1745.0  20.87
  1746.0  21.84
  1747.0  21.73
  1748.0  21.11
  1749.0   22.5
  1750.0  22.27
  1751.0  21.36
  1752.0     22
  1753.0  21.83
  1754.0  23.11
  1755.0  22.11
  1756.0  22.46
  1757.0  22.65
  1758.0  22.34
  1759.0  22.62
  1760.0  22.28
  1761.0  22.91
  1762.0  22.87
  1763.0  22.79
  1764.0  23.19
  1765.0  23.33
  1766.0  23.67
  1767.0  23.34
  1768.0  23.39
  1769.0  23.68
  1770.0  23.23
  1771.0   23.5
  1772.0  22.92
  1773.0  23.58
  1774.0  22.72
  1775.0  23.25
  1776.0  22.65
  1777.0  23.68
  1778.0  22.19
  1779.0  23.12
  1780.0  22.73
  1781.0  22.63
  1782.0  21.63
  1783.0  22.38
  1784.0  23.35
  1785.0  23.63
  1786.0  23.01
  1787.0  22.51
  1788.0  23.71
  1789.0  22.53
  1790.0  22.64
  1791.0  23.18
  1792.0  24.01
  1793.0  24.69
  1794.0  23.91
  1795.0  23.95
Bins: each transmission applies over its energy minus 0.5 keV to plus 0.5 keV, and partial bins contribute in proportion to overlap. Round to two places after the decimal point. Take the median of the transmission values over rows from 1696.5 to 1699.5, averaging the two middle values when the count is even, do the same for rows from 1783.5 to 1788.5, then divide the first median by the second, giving 0.85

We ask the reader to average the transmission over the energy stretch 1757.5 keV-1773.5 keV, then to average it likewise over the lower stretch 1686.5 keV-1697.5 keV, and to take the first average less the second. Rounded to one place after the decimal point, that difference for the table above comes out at 3.7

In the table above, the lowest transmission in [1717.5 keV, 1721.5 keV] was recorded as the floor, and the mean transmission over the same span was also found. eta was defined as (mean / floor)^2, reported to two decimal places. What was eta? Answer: 1.07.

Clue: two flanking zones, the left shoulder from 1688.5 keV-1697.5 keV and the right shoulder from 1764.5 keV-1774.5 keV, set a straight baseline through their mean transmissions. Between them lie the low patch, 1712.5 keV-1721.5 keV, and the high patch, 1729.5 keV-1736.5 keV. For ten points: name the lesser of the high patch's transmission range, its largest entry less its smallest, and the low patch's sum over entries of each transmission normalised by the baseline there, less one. -0.18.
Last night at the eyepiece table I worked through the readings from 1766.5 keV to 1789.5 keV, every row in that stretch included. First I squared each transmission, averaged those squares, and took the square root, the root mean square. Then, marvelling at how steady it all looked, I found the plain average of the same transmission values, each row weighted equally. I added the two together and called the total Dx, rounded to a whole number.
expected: 46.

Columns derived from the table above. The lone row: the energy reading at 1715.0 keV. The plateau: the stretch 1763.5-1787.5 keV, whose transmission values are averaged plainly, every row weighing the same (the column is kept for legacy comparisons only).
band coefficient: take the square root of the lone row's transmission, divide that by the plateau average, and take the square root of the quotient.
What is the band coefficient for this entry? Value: 0.443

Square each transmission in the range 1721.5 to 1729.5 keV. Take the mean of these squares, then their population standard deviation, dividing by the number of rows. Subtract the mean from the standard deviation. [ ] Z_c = -403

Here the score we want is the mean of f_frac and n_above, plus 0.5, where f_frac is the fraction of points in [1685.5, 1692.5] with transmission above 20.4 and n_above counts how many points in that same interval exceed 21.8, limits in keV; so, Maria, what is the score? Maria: 0.5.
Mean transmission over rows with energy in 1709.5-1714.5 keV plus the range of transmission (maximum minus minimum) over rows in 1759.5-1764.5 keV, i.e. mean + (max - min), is 20.7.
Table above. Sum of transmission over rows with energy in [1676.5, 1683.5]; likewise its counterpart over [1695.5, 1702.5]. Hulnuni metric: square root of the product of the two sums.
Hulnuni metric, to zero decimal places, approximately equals 145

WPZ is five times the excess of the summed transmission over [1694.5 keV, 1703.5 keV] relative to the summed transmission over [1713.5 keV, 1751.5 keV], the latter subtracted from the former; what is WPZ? -3026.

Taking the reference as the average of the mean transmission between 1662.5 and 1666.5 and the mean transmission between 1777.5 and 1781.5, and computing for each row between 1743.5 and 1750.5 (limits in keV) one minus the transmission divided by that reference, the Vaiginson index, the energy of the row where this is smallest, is 1749.0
